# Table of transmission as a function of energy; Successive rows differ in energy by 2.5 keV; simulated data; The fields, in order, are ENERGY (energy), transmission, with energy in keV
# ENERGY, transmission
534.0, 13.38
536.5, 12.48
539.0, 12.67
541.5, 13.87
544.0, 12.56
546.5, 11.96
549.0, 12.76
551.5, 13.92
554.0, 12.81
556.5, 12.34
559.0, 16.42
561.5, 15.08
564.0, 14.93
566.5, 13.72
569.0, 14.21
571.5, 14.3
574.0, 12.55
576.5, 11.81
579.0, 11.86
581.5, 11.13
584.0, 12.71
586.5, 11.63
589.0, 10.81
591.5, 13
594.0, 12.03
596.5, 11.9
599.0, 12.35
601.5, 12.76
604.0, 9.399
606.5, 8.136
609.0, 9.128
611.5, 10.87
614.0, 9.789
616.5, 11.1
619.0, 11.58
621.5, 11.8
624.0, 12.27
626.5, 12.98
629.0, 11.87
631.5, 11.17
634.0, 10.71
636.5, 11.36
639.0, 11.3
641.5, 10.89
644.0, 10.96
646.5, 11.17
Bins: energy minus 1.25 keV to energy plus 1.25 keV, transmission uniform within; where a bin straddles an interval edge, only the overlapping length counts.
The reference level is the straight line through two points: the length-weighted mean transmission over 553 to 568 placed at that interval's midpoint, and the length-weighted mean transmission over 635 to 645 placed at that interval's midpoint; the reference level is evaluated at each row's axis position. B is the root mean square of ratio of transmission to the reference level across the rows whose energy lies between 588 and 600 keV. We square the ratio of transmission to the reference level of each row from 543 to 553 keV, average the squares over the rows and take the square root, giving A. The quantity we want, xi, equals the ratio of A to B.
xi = 0.93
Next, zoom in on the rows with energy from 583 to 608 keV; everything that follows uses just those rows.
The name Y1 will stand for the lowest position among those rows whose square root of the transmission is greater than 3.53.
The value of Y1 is 584.0 keV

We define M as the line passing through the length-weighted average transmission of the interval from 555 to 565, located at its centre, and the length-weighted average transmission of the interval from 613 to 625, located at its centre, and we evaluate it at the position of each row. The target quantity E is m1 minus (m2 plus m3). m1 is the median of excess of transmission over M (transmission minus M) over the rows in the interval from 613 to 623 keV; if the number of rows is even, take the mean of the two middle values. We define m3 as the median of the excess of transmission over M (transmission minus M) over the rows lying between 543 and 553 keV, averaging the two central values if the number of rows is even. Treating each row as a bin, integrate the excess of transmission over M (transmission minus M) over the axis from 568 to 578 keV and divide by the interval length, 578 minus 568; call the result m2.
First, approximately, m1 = 0.0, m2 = -1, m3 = -2.7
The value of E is 3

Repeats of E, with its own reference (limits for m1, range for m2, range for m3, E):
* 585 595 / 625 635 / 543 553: 1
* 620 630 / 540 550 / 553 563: 5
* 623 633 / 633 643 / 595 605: 1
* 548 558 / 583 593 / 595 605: -1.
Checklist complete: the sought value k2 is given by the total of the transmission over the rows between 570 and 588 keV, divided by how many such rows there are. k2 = 12.3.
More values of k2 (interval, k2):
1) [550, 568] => 14.2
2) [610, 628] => 11.5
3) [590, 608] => 11.4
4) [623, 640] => 11.7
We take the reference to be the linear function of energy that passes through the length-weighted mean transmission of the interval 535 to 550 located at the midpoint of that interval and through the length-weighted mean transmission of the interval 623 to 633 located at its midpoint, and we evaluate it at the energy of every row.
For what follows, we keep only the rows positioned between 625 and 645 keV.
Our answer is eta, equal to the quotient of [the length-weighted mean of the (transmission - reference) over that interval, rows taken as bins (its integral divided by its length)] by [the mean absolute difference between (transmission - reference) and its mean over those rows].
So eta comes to -1.2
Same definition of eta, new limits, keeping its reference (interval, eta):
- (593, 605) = -0.6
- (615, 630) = -0.4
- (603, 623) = -1.7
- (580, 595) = -0.7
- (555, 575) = 1.7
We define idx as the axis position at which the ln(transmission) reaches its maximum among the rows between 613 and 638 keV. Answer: 626.5 keV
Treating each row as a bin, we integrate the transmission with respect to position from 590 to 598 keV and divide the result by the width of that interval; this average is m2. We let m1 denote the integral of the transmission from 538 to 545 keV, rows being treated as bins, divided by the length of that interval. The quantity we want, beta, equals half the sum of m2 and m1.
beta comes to 12.7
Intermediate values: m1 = 13.1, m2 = 12.3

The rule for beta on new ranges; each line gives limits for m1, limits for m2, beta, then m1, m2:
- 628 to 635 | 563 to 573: 12.7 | 11.2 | 14.2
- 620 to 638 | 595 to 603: 12.0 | 11.7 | 12.2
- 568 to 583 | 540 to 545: 12.9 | 12.6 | 13.2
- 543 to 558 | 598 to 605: 12.2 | 12.8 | 11.5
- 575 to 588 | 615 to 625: 11.7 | 11.8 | 11.6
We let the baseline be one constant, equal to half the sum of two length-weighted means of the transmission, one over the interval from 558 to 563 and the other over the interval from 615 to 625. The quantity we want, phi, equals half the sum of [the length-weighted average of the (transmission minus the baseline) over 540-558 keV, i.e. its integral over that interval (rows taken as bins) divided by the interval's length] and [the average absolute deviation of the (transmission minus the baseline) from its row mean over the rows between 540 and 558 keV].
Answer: -0.1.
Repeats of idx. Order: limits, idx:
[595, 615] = 601.5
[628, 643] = 629.0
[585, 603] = 591.5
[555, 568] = 559.0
